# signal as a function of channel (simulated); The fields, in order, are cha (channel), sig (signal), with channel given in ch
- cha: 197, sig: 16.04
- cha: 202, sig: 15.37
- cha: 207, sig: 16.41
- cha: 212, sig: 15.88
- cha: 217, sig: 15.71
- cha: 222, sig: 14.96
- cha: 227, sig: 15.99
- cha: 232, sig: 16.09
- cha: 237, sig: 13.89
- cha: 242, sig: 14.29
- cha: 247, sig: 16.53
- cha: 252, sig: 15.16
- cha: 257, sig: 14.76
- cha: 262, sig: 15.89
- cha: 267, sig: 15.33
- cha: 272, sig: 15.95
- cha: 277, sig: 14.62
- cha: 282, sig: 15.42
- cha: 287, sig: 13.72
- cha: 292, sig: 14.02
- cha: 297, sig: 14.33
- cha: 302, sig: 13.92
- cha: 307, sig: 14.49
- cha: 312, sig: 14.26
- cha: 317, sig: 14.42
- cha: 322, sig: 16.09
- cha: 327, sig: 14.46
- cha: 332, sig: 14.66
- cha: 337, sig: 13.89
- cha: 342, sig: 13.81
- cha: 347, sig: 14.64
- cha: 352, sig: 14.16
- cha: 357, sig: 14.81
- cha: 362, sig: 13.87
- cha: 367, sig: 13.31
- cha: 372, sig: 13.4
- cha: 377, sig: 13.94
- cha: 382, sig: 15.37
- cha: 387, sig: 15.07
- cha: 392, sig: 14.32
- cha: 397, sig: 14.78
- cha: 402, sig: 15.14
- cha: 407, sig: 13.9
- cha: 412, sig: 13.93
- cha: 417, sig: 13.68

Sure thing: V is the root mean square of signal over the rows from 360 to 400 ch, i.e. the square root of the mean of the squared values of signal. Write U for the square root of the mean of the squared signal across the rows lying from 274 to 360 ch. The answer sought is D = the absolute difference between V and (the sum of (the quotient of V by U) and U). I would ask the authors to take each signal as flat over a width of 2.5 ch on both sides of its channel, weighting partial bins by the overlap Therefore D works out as 1.18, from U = 14.5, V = 14.3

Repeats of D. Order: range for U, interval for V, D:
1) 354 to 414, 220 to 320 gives 0.45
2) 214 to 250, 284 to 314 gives 2.17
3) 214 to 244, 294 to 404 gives 1.70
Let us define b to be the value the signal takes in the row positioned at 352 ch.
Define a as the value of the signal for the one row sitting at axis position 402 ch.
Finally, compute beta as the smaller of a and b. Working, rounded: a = 15.14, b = 14.16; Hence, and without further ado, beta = 14.2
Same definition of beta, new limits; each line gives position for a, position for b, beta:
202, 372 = 13.4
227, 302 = 13.9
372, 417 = 13.4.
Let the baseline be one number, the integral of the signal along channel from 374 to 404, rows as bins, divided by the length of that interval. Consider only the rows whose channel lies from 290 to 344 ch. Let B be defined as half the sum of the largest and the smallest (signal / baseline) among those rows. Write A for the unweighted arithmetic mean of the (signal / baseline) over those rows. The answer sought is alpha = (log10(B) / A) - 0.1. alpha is -0.094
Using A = 0.98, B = 1.01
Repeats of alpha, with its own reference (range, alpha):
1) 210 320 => -0.089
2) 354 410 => -0.112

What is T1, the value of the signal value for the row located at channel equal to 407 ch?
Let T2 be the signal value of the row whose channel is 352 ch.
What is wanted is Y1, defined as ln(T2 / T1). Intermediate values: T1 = 13.9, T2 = 14.16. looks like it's 0.019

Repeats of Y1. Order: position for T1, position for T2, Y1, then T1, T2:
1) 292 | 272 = 0.129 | 14.02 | 15.95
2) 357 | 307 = -0.022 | 14.81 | 14.49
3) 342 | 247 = 0.180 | 13.81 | 16.53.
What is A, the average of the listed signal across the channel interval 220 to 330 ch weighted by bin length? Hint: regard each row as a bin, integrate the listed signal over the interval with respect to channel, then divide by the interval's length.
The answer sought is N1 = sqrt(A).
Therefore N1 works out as 3.86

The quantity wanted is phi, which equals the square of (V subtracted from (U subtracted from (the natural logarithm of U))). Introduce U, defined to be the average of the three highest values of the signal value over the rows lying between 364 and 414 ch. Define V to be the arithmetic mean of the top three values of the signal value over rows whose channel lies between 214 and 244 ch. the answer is 807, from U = 15.2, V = 15.9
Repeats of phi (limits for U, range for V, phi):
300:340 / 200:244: 814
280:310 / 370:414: 743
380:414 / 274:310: 746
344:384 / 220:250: 809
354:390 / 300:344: 753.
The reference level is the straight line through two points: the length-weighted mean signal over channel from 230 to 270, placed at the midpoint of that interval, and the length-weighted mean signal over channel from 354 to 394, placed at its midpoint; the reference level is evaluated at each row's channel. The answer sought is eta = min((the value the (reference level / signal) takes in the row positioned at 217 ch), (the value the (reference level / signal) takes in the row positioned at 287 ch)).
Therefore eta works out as 0.99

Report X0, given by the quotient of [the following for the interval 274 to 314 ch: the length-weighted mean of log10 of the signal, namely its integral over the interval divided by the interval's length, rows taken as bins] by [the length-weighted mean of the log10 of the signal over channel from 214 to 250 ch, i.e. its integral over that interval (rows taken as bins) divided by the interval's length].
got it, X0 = 0.98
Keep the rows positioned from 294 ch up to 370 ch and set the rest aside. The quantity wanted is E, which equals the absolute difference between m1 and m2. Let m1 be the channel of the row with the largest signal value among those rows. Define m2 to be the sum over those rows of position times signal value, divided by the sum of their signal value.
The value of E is 9.8 ch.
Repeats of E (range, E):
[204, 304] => 6.5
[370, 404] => 5.3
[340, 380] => 2.3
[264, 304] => 12.0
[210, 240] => 7.7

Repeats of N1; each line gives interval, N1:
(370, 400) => 3.81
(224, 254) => 3.91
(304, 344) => 3.81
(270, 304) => 3.82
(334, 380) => 3.74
